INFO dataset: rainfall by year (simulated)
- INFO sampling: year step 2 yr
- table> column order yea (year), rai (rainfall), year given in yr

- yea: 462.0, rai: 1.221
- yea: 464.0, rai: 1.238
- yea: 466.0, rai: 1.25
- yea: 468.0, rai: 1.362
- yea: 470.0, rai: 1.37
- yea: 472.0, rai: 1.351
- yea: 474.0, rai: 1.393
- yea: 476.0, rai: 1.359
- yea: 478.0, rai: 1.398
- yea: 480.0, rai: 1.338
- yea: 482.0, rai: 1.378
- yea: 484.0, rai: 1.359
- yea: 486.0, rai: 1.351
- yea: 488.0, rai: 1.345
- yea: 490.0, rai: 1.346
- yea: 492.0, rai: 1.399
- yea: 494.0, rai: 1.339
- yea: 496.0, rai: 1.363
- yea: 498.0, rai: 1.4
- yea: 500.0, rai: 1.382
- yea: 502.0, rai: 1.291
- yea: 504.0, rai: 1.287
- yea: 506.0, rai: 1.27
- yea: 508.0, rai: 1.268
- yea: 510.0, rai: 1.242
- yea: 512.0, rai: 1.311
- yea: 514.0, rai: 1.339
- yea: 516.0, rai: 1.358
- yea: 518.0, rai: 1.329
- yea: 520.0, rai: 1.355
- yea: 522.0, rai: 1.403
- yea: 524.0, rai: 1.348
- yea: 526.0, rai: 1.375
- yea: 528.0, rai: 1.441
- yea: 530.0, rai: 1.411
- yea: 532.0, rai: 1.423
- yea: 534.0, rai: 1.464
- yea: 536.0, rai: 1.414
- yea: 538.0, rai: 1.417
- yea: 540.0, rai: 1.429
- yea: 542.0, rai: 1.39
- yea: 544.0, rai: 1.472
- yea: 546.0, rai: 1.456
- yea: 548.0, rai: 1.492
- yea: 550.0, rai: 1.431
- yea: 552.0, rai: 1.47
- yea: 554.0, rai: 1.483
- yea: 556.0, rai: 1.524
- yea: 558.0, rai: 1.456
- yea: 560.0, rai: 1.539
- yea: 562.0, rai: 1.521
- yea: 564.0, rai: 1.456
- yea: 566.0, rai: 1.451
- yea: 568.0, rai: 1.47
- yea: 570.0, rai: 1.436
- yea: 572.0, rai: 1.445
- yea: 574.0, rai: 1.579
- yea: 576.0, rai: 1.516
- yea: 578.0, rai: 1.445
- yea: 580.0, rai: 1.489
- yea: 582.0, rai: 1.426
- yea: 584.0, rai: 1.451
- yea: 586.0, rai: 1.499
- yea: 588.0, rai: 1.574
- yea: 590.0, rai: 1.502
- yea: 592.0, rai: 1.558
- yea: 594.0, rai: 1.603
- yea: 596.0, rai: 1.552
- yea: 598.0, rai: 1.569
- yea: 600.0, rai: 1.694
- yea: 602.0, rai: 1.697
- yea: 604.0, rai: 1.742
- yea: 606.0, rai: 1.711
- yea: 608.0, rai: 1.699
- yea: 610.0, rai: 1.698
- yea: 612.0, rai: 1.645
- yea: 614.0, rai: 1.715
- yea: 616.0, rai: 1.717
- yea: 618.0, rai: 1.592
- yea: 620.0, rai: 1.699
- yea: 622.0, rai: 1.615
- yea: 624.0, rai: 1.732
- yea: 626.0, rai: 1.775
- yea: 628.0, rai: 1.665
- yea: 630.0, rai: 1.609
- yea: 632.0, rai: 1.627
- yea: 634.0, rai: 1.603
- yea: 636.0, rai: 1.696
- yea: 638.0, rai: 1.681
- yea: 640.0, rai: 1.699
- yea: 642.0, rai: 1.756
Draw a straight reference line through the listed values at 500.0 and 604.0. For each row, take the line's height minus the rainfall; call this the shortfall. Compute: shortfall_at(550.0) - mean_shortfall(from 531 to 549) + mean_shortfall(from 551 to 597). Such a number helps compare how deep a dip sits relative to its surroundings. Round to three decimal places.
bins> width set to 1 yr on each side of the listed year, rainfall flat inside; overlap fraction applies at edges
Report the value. 0.184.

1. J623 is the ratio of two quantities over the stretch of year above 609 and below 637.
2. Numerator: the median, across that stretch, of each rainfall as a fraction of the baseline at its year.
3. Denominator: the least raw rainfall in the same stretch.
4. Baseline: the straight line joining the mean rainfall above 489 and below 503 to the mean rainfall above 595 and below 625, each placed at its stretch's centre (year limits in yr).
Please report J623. 0.61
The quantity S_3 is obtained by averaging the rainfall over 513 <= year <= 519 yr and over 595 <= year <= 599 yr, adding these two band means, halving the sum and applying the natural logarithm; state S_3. 0.372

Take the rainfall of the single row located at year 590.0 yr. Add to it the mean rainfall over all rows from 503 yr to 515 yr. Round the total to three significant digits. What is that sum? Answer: 2.79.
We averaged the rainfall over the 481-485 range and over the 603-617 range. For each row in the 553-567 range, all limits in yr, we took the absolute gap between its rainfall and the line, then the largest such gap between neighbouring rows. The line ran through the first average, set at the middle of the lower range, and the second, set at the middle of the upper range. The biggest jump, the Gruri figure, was 0.08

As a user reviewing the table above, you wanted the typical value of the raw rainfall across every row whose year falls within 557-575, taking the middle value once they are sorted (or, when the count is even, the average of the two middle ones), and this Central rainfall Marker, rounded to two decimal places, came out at 1.46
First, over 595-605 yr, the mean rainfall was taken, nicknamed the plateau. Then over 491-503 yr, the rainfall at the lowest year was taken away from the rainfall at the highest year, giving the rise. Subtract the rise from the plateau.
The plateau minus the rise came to 1.76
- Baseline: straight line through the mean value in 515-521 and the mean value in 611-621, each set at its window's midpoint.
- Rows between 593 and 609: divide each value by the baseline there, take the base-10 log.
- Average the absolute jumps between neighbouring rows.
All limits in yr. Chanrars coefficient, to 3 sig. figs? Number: 0.0108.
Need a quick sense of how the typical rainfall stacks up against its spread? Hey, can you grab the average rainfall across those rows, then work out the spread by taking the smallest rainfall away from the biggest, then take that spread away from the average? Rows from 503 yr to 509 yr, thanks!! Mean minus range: 1.26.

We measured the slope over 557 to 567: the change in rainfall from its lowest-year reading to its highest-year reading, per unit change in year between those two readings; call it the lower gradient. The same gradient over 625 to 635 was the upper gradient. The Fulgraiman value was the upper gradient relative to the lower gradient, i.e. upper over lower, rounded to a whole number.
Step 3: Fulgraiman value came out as 34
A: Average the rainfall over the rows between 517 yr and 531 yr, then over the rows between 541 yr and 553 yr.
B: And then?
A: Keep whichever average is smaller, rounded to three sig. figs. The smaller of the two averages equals 1.38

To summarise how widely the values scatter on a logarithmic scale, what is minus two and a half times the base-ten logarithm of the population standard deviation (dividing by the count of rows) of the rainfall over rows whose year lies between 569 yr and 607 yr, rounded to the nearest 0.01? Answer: 2.53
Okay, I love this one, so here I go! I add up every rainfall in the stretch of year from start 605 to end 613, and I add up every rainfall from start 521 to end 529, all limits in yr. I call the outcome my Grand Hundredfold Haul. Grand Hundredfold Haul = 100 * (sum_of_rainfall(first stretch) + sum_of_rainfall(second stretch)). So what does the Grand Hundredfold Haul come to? 1232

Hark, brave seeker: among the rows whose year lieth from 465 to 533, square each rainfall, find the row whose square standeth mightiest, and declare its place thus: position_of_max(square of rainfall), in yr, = 528.0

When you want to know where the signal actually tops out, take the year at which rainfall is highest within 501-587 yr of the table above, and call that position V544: 574.0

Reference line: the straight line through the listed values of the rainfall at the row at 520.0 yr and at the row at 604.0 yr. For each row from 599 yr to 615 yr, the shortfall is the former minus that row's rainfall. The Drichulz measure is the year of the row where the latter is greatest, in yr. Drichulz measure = 612.0 yr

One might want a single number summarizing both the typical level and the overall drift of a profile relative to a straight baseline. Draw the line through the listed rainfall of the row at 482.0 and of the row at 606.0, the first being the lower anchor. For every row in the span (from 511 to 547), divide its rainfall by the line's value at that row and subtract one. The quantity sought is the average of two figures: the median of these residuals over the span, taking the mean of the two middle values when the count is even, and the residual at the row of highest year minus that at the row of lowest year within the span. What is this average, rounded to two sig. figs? -0.016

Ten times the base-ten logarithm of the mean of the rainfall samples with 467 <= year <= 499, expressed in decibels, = 1.35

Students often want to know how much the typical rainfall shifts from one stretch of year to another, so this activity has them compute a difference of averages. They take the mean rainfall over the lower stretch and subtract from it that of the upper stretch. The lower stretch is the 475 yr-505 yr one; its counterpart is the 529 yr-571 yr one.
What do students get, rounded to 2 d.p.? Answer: -0.10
